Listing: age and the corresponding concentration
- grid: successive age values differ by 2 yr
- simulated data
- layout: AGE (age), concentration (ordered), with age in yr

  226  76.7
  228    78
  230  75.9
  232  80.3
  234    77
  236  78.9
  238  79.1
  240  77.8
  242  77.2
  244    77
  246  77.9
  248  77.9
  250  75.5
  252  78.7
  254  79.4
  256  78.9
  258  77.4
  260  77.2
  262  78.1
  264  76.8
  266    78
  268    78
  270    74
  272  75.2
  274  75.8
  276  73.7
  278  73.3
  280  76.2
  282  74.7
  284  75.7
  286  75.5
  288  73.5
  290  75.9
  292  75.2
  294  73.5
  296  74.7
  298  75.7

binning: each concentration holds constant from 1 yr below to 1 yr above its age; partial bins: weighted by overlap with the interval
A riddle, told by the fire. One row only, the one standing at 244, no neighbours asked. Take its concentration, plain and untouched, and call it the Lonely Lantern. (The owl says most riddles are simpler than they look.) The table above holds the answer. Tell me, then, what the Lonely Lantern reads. 77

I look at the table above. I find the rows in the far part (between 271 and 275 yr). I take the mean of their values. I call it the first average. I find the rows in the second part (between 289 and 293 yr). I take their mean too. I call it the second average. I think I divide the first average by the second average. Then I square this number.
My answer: 1.00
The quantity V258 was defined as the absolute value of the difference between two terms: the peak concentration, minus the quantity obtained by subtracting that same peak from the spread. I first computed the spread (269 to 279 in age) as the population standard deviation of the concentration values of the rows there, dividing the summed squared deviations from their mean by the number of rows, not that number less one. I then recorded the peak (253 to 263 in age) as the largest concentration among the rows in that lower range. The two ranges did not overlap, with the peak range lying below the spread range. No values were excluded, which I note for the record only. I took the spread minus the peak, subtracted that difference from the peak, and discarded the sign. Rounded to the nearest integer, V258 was 158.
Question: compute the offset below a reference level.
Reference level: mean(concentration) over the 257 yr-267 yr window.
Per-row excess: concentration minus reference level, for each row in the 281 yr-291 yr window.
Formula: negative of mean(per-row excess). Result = 2.4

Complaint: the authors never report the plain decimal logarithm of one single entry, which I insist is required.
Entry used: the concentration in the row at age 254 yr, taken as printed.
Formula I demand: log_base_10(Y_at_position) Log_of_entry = 1.90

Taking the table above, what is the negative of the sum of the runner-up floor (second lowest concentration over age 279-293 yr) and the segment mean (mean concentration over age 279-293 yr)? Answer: -150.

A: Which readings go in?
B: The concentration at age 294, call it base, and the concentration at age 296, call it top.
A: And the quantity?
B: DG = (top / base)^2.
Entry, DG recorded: 1.03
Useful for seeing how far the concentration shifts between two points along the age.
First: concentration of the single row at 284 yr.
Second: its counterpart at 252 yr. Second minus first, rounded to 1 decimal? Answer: 3.0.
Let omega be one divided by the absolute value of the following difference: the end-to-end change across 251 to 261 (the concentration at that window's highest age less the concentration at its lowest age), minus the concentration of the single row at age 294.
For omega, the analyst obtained 0.0133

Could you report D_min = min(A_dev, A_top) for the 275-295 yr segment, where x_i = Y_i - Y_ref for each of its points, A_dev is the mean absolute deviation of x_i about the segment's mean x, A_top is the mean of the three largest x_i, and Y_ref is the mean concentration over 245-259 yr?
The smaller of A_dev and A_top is -2.0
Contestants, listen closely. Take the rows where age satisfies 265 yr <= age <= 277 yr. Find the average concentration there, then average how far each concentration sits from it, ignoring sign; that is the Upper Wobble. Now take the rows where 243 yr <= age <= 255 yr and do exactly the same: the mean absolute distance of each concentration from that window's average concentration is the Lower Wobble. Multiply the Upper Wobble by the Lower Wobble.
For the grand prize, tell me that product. 1.47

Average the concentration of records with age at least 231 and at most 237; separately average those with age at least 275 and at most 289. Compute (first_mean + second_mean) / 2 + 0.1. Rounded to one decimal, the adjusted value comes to 76.8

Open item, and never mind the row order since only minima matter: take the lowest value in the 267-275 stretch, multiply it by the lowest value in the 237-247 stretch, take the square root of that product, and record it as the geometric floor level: 75.5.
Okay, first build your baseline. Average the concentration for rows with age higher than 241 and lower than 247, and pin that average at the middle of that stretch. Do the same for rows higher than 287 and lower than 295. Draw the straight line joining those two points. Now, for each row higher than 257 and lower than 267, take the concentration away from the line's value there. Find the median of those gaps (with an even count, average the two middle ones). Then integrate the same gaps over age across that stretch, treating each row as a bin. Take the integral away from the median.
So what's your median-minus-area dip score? 11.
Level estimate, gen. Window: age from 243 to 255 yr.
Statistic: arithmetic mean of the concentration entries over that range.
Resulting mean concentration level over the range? 77.7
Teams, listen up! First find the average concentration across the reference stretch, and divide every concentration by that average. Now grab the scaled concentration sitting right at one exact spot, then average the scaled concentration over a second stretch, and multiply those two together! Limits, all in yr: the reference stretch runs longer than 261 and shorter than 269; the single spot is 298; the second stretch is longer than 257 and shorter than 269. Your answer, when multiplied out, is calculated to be 0.97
